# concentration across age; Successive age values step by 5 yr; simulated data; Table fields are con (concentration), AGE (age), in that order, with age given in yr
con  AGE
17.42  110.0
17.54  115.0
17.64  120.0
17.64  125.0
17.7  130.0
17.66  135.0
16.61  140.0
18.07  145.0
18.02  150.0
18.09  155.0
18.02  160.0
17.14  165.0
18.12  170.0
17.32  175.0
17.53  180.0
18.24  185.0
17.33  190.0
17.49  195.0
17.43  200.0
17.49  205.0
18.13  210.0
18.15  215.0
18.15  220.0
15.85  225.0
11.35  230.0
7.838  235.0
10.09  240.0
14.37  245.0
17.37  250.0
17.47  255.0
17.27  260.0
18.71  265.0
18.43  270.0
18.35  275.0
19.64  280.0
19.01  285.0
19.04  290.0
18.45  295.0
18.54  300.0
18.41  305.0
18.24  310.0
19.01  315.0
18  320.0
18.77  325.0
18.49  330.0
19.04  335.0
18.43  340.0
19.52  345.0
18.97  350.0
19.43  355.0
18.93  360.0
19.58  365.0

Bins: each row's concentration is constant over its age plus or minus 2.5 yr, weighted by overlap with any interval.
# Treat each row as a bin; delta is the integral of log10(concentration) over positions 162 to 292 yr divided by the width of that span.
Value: 1.22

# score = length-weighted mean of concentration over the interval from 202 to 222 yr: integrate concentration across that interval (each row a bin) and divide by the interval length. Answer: 18.0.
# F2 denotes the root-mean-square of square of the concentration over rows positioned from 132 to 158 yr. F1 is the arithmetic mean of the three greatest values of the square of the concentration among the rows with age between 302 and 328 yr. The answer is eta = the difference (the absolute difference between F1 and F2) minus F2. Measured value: -277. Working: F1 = 351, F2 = 314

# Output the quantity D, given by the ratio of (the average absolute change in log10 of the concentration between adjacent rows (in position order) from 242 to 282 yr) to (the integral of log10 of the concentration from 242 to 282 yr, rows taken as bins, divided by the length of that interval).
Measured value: 0.019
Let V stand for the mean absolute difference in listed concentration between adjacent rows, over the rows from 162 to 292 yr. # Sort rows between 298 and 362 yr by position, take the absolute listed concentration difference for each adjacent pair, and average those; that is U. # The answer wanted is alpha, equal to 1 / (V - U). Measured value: 2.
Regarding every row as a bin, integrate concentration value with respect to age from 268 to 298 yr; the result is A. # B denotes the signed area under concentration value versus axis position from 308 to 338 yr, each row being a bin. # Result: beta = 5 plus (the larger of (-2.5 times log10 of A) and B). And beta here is 563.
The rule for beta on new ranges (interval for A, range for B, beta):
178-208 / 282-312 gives 564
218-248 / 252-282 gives 553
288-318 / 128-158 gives 536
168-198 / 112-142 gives 529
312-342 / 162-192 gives 534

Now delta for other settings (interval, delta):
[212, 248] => 1.12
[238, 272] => 1.20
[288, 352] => 1.27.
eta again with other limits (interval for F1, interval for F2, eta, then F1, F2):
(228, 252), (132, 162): -212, 212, 316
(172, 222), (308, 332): -331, 331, 343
